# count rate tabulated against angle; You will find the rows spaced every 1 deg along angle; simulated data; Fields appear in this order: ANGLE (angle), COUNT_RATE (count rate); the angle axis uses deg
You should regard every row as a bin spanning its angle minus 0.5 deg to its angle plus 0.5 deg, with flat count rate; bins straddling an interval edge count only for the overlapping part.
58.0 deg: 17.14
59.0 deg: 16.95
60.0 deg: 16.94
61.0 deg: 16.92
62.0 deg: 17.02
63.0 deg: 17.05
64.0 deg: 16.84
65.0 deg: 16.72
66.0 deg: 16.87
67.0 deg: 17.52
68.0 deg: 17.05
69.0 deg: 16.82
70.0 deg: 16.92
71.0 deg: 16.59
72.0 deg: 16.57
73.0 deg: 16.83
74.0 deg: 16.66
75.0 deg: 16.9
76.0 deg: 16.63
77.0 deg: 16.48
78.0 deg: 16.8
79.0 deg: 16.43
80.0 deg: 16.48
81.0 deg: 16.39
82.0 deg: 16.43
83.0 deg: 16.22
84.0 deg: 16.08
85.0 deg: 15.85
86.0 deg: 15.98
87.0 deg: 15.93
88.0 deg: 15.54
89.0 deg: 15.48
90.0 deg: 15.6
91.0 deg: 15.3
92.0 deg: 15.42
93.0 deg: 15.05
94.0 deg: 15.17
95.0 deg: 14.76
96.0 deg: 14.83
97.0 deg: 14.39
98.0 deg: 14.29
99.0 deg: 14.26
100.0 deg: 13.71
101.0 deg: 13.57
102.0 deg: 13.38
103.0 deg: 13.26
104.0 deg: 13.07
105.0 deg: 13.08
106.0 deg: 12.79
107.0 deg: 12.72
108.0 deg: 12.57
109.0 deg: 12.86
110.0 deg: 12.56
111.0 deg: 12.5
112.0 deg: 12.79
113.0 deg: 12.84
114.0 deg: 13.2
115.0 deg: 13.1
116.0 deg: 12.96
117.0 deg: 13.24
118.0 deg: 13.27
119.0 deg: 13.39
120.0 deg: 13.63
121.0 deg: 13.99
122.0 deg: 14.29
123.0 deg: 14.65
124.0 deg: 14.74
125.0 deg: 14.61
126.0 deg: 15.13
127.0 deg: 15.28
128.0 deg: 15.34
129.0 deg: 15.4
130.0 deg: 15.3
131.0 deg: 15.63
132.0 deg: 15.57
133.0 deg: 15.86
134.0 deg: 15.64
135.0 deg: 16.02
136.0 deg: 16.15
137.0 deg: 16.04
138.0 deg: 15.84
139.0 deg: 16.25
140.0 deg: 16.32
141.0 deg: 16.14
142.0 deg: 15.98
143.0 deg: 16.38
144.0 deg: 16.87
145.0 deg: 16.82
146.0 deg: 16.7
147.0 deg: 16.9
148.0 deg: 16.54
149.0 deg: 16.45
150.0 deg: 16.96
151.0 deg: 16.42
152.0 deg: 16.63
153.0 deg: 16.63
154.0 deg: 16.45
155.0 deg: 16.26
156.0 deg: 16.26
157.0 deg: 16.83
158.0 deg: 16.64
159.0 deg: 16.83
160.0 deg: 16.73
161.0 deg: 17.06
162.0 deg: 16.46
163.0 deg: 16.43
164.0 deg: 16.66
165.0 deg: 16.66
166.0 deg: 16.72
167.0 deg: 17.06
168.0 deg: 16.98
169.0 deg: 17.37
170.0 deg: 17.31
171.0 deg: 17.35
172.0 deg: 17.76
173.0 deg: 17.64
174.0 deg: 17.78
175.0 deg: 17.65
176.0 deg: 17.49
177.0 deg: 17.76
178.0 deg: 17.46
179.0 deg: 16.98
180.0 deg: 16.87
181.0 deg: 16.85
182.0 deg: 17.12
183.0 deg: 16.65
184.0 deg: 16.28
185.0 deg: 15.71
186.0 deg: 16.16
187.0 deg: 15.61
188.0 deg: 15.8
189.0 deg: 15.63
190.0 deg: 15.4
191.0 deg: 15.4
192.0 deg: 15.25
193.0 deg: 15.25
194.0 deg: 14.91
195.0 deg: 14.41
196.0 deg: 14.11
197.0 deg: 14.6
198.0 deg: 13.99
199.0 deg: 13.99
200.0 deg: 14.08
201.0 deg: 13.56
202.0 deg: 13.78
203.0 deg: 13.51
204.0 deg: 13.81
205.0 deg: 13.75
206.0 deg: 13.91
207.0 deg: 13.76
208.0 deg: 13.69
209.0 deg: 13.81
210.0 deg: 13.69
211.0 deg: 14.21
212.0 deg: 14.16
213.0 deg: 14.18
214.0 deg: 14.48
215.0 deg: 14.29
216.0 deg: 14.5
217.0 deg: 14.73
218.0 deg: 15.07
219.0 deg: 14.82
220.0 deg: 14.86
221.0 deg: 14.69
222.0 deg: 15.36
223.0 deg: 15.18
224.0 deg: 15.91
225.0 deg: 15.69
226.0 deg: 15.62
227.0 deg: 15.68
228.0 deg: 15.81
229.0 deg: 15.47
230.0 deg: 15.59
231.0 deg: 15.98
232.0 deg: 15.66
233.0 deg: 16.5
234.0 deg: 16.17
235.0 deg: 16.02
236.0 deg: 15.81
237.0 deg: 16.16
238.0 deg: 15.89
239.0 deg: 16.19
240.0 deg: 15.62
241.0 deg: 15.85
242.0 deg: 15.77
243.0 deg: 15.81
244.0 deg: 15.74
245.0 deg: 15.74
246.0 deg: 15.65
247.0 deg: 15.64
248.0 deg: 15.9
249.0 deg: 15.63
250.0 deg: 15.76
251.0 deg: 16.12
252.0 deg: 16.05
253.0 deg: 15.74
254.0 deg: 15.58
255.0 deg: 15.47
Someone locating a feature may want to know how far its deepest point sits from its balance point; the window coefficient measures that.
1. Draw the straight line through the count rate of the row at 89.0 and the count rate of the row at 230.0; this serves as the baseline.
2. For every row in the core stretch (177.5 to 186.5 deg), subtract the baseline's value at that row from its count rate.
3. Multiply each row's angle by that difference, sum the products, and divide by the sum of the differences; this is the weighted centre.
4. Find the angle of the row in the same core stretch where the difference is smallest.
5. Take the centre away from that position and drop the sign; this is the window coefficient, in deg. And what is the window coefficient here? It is 4.0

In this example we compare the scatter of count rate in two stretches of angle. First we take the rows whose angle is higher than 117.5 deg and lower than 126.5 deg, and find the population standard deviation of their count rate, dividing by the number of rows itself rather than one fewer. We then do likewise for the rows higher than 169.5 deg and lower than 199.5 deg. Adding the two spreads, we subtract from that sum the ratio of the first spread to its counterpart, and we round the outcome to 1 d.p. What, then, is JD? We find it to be 1.3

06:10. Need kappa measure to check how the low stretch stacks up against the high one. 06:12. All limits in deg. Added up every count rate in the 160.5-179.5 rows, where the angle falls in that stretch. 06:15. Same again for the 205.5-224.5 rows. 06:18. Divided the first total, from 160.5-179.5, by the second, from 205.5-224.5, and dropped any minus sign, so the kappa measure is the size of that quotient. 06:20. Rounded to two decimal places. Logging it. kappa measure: 1.19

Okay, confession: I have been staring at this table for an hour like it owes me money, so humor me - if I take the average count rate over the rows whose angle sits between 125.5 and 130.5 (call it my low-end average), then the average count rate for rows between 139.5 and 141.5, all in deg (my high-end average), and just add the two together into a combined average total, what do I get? 31.5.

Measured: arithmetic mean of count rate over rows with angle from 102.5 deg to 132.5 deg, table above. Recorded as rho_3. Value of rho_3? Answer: 13.8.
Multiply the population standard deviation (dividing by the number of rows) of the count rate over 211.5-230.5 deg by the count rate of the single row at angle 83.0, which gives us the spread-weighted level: 9.2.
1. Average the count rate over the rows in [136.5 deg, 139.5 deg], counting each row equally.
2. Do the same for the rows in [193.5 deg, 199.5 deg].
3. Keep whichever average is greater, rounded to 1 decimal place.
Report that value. 16.0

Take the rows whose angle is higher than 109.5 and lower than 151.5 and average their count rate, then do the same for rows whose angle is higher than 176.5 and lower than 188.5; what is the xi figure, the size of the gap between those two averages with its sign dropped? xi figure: 1.5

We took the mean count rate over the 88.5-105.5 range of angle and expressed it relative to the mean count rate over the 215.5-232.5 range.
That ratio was 0.94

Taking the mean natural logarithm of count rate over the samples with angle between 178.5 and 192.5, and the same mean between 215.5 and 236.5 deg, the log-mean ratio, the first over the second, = 1.015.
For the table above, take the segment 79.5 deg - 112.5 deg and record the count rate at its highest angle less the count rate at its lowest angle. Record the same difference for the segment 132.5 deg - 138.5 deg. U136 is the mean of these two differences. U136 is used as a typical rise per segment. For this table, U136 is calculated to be -1.9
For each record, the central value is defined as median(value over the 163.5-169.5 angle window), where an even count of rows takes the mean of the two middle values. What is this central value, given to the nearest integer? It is 17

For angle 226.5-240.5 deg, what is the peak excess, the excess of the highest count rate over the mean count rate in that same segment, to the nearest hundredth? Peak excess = 0.60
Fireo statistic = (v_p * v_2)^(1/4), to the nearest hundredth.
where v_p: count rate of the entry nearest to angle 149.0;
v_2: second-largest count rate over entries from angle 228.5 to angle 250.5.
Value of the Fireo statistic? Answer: 4.04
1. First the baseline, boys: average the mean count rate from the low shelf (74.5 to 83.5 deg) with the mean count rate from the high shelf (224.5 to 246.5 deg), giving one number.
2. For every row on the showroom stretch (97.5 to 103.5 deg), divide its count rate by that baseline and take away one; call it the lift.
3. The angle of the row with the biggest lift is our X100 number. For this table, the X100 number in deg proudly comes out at 98.0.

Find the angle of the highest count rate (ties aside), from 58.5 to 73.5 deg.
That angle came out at 67.0 deg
